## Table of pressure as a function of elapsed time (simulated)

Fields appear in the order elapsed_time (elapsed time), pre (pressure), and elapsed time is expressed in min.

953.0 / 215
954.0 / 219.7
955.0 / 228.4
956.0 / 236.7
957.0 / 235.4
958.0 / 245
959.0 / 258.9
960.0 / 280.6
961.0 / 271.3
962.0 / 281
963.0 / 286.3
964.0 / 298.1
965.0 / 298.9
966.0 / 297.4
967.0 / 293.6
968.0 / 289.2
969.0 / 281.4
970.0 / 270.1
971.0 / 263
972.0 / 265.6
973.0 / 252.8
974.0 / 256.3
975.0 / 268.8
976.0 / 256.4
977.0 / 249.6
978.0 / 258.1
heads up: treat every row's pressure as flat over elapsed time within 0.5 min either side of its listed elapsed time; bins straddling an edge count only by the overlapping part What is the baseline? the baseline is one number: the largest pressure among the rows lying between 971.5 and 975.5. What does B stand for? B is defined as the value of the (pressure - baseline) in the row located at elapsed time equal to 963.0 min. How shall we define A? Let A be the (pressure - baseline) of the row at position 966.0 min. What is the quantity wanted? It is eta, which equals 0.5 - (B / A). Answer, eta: -0.1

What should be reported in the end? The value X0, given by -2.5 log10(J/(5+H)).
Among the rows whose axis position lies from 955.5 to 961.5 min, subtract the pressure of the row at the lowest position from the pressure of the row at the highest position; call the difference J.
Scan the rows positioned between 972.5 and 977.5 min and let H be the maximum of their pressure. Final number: 2.2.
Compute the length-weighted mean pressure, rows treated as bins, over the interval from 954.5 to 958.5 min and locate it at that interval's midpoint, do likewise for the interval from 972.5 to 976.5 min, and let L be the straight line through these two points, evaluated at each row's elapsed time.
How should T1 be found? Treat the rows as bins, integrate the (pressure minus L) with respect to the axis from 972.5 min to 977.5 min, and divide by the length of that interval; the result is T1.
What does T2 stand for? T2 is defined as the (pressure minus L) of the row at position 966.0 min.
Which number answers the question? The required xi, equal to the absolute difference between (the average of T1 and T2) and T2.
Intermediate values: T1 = -2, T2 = 49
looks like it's 26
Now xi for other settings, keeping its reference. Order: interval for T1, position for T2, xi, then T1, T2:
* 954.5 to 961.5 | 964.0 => 20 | 13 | 52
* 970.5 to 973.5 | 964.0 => 24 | 5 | 52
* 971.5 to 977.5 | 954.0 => 7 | 0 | -14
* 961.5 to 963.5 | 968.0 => 1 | 40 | 39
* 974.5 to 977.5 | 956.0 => 2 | -2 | 1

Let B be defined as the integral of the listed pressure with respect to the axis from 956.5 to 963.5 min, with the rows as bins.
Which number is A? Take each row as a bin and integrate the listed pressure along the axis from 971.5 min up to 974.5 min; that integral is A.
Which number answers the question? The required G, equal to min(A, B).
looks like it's 775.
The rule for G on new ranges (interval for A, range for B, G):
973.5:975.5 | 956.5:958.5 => 480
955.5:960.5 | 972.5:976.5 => 1034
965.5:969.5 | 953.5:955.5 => 448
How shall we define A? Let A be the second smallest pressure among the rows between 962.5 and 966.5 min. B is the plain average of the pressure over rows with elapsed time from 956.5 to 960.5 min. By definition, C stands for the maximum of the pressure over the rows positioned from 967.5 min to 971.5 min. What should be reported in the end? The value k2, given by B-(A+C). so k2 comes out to -332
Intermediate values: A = 297.4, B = 255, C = 289.2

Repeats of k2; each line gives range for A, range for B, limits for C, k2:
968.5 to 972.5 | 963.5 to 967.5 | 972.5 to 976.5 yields -237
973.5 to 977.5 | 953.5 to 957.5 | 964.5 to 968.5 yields -325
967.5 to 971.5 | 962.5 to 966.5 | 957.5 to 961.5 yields -256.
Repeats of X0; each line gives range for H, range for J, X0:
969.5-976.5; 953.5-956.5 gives 3.0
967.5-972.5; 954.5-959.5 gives 2.5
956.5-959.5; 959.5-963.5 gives 4.2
